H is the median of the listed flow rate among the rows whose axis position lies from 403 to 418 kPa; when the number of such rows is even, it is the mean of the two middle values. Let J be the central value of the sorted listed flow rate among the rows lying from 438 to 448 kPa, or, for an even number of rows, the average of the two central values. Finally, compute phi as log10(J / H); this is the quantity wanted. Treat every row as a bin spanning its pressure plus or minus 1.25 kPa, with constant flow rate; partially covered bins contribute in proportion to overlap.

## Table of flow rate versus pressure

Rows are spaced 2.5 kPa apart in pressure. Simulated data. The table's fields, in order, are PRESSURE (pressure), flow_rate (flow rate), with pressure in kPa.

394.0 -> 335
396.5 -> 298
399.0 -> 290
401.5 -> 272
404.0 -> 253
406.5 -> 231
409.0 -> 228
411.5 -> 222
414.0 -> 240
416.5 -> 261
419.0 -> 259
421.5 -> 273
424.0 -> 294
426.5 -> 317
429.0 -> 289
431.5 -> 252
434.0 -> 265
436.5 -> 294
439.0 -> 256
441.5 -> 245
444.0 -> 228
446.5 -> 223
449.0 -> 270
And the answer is 0.002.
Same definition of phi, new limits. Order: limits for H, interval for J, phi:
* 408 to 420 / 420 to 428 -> 0.088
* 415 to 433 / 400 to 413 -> -0.073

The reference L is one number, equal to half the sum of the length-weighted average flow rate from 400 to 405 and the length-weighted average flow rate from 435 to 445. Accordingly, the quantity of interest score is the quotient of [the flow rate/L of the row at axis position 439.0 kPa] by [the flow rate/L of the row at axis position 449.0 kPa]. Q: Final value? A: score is 0.95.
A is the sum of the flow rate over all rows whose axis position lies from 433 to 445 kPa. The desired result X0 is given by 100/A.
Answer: 0.08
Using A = 1288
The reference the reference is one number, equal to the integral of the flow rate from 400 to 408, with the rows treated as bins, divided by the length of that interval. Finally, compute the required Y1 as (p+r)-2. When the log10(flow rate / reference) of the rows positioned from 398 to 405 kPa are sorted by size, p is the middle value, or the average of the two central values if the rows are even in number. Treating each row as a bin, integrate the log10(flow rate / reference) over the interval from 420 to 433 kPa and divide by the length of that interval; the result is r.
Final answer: -1.92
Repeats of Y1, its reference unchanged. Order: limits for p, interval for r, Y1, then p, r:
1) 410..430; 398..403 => -1.93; 0.024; 0.043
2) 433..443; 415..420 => -1.98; 0.014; 0.011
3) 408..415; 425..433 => -1.99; -0.044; 0.052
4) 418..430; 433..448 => -1.94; 0.059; -0.003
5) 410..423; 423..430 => -1.91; 0.011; 0.075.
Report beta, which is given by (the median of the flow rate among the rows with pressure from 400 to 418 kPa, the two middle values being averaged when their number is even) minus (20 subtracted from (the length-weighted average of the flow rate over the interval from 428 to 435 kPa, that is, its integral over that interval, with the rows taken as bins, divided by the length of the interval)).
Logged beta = -8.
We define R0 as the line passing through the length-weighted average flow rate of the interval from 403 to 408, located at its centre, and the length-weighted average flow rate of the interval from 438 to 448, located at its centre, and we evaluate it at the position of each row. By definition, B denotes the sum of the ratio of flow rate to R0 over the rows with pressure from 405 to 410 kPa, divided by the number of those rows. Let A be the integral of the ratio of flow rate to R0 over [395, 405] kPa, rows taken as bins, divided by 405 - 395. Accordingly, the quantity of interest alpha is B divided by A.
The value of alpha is 0.82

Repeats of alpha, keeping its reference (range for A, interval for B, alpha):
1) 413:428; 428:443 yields 0.97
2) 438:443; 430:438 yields 1.08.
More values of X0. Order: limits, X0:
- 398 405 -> 0.12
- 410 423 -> 0.08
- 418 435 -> 0.05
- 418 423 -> 0.19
